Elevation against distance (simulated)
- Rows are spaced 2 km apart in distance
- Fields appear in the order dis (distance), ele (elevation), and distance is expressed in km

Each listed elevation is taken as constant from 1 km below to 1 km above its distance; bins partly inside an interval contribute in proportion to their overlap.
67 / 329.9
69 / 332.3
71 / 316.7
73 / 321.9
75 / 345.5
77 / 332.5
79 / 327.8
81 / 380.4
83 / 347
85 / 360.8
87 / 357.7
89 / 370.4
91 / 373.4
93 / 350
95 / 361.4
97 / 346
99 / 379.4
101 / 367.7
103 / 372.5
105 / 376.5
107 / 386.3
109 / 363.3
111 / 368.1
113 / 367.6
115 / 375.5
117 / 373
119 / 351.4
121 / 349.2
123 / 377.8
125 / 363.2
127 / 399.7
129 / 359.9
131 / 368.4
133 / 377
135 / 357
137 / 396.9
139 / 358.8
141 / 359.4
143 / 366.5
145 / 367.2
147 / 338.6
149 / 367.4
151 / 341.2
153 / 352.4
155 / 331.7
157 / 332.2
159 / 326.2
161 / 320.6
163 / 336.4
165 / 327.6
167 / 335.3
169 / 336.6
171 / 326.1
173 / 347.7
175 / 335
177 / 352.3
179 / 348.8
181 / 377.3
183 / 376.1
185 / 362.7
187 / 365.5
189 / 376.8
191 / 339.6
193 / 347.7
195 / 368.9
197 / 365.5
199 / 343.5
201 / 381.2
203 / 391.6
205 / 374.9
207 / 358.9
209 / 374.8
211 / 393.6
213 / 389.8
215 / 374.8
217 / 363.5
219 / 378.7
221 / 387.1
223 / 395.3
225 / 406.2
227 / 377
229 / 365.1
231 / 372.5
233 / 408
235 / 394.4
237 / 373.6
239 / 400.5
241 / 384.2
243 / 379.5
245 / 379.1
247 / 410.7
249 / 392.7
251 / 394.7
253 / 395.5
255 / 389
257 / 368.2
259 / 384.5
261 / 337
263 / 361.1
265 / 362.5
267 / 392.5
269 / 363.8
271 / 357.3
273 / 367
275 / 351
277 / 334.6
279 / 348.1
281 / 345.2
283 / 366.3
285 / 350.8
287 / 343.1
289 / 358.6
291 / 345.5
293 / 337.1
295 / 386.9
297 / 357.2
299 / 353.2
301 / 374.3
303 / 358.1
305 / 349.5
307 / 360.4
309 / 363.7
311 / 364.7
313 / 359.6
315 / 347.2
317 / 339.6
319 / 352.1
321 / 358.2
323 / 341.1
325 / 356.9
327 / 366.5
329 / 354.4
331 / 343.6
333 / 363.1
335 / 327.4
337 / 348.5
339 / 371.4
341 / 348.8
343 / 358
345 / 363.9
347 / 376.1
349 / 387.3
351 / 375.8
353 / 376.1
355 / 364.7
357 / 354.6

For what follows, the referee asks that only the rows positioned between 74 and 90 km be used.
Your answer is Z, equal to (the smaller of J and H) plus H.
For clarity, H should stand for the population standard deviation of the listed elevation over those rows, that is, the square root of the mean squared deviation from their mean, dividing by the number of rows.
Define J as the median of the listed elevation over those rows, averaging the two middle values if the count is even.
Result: 34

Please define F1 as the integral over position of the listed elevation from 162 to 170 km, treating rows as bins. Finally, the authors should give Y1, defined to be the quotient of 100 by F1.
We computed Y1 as 0.0374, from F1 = 2672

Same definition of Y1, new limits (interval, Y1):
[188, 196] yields 0.0349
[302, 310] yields 0.0349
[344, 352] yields 0.0333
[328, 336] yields 0.0360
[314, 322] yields 0.0358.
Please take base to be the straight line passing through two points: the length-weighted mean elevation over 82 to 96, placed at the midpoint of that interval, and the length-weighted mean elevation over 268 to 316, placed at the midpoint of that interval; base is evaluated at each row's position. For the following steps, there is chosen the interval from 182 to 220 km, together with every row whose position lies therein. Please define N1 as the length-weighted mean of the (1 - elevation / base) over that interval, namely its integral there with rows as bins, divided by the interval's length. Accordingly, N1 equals -0.034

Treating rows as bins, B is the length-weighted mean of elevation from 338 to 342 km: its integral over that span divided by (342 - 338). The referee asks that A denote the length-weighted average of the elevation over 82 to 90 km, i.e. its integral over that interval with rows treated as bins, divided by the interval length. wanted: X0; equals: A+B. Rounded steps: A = 359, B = 360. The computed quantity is 719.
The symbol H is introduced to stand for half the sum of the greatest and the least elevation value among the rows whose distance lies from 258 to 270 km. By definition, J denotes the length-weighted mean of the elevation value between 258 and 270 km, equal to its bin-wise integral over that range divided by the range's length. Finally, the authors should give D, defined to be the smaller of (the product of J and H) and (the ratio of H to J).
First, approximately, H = 365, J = 367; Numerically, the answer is 0.994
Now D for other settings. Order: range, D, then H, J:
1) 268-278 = 0.989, 351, 355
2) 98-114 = 1.006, 375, 373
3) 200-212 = 0.992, 376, 379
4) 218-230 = 1.002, 386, 385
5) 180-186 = 0.995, 370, 372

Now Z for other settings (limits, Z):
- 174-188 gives 28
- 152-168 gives 18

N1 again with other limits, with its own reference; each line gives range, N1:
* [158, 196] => 0.029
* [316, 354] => -0.009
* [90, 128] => -0.025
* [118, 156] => -0.009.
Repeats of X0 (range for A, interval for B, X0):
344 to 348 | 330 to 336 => 715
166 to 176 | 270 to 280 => 688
